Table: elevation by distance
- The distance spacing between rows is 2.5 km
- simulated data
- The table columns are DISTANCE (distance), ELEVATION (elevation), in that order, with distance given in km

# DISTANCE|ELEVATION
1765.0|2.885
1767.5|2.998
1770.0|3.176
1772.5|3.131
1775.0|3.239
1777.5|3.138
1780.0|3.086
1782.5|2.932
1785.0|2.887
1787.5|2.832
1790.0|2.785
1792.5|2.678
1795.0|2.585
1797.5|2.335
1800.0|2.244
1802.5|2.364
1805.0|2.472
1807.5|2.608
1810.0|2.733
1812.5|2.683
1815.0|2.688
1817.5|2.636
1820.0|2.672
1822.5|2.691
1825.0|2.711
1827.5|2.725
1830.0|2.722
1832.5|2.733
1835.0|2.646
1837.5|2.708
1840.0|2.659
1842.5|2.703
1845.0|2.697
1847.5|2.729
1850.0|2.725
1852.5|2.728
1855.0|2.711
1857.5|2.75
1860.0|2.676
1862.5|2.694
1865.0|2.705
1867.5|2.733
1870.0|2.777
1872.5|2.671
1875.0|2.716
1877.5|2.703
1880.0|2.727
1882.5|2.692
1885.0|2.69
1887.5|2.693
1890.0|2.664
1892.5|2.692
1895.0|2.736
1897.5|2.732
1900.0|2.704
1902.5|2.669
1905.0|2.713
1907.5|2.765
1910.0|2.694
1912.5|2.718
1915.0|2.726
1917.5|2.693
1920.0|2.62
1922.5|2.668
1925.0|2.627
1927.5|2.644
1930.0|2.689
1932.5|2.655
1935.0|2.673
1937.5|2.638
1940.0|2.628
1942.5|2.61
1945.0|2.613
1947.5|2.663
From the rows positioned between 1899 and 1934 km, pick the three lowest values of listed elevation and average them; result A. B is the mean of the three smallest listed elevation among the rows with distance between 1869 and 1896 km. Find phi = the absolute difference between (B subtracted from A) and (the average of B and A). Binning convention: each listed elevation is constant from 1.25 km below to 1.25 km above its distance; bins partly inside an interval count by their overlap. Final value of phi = 2.697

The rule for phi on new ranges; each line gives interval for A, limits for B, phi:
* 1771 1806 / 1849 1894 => 2.848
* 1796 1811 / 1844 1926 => 2.798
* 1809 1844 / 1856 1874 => 2.697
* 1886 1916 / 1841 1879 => 2.683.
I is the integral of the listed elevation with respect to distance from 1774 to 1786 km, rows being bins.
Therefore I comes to 36.7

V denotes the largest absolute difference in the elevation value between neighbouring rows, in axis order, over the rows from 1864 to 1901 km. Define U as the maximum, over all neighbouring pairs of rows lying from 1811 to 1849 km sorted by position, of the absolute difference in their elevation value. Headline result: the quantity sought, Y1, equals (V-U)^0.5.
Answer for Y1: 0.14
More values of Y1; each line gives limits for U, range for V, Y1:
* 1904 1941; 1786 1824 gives 0.42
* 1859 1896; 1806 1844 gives 0.14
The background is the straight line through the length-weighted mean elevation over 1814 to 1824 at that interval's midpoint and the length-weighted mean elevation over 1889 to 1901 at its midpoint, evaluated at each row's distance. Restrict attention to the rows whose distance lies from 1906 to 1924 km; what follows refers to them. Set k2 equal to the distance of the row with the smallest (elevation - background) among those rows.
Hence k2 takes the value 1920.0 km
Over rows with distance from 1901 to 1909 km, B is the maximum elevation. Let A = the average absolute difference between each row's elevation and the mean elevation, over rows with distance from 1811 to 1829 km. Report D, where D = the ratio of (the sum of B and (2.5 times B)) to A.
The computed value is 493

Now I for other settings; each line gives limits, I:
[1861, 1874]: 35.3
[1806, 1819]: 34.7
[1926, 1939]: 34.6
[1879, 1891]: 32.3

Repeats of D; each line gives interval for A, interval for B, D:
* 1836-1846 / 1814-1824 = 575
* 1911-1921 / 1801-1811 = 276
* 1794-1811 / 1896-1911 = 69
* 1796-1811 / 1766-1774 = 77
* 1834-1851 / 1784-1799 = 413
